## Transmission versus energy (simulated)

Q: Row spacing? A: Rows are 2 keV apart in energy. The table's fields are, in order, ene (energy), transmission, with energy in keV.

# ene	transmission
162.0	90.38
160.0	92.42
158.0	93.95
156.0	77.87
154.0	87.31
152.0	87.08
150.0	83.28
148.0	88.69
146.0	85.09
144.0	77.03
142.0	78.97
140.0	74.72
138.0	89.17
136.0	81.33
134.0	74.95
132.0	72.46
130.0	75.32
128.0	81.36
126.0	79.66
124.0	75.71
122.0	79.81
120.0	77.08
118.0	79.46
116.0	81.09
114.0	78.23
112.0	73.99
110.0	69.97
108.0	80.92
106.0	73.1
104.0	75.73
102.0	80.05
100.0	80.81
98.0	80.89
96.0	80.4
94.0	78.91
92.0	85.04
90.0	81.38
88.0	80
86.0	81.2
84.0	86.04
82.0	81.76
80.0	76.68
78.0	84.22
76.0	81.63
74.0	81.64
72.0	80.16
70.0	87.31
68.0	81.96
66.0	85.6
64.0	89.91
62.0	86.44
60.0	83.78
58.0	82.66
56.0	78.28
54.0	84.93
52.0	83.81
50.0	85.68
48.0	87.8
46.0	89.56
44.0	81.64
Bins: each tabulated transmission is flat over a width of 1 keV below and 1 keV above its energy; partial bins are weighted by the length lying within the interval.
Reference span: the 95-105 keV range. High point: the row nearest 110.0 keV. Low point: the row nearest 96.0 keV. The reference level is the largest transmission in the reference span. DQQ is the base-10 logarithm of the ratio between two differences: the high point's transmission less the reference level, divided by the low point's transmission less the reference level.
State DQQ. 1.3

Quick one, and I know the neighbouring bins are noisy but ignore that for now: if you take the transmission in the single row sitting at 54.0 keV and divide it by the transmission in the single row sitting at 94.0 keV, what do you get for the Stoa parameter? 1.08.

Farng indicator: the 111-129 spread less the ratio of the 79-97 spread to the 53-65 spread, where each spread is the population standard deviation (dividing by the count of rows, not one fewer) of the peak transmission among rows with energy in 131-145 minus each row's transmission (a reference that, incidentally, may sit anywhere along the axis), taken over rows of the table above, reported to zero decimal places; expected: 2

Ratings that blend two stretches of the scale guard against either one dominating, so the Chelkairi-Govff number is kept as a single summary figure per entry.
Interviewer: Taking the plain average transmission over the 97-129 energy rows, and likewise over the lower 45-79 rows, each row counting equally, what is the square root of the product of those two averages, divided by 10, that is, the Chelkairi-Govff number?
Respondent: 8.11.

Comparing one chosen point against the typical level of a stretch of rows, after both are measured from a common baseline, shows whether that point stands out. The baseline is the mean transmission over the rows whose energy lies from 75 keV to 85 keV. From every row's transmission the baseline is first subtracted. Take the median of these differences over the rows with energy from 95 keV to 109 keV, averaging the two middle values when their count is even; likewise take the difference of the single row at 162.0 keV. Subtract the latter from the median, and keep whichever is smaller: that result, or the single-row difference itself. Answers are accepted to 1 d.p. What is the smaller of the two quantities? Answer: -10.0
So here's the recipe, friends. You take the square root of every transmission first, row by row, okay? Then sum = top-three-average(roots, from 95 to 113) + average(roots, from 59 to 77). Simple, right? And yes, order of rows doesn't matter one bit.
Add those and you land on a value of 18.2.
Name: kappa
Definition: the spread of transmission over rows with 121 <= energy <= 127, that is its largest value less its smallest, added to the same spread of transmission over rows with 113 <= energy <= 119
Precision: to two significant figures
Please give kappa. 7.0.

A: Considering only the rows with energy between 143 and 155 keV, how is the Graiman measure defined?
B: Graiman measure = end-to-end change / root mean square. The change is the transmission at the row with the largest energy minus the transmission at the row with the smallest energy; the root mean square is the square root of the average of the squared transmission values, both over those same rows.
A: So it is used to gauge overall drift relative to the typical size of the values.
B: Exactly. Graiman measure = 0.12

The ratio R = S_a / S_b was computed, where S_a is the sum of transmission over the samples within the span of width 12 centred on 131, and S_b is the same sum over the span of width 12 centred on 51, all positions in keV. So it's 0.91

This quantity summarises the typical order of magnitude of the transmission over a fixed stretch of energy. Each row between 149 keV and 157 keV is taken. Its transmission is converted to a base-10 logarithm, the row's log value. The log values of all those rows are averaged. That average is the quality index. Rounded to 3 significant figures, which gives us 1.92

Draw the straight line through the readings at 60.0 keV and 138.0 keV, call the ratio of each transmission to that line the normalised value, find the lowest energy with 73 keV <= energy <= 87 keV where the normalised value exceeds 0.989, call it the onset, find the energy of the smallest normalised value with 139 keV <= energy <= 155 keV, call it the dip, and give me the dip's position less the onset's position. 62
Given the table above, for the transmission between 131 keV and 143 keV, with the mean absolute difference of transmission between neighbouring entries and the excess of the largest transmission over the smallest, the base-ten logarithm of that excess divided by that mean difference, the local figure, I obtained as 0.37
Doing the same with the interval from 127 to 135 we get 0.37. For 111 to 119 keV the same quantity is 0.39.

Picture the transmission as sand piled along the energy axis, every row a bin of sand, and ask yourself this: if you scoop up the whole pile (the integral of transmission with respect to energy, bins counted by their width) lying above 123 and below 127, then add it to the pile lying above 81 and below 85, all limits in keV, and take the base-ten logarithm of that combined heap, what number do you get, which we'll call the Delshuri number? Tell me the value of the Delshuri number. 2.810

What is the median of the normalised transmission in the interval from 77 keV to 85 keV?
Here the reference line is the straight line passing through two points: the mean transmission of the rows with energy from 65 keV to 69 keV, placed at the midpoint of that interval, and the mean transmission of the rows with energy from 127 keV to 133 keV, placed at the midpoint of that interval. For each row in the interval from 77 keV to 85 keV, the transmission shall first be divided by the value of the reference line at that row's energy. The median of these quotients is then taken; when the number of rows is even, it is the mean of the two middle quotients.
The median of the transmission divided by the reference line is 1.009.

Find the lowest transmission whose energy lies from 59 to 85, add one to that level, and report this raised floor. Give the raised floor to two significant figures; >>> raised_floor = 78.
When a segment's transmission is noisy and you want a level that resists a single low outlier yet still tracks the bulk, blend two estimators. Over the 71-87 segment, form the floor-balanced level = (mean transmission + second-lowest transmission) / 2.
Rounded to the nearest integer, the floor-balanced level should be 81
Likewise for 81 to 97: 81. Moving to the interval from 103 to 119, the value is 75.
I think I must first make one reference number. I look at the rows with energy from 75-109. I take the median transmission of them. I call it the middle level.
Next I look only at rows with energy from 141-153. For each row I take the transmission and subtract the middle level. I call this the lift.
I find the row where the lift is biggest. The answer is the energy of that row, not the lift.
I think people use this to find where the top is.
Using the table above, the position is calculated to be 148.0 keV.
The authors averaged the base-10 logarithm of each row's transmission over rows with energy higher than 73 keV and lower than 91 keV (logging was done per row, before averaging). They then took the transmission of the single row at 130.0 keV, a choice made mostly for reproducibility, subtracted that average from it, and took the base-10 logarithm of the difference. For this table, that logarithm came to 1.87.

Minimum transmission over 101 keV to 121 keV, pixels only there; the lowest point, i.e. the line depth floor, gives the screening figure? 69.97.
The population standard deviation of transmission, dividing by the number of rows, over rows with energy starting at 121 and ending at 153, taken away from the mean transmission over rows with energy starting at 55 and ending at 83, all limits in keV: 77.9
